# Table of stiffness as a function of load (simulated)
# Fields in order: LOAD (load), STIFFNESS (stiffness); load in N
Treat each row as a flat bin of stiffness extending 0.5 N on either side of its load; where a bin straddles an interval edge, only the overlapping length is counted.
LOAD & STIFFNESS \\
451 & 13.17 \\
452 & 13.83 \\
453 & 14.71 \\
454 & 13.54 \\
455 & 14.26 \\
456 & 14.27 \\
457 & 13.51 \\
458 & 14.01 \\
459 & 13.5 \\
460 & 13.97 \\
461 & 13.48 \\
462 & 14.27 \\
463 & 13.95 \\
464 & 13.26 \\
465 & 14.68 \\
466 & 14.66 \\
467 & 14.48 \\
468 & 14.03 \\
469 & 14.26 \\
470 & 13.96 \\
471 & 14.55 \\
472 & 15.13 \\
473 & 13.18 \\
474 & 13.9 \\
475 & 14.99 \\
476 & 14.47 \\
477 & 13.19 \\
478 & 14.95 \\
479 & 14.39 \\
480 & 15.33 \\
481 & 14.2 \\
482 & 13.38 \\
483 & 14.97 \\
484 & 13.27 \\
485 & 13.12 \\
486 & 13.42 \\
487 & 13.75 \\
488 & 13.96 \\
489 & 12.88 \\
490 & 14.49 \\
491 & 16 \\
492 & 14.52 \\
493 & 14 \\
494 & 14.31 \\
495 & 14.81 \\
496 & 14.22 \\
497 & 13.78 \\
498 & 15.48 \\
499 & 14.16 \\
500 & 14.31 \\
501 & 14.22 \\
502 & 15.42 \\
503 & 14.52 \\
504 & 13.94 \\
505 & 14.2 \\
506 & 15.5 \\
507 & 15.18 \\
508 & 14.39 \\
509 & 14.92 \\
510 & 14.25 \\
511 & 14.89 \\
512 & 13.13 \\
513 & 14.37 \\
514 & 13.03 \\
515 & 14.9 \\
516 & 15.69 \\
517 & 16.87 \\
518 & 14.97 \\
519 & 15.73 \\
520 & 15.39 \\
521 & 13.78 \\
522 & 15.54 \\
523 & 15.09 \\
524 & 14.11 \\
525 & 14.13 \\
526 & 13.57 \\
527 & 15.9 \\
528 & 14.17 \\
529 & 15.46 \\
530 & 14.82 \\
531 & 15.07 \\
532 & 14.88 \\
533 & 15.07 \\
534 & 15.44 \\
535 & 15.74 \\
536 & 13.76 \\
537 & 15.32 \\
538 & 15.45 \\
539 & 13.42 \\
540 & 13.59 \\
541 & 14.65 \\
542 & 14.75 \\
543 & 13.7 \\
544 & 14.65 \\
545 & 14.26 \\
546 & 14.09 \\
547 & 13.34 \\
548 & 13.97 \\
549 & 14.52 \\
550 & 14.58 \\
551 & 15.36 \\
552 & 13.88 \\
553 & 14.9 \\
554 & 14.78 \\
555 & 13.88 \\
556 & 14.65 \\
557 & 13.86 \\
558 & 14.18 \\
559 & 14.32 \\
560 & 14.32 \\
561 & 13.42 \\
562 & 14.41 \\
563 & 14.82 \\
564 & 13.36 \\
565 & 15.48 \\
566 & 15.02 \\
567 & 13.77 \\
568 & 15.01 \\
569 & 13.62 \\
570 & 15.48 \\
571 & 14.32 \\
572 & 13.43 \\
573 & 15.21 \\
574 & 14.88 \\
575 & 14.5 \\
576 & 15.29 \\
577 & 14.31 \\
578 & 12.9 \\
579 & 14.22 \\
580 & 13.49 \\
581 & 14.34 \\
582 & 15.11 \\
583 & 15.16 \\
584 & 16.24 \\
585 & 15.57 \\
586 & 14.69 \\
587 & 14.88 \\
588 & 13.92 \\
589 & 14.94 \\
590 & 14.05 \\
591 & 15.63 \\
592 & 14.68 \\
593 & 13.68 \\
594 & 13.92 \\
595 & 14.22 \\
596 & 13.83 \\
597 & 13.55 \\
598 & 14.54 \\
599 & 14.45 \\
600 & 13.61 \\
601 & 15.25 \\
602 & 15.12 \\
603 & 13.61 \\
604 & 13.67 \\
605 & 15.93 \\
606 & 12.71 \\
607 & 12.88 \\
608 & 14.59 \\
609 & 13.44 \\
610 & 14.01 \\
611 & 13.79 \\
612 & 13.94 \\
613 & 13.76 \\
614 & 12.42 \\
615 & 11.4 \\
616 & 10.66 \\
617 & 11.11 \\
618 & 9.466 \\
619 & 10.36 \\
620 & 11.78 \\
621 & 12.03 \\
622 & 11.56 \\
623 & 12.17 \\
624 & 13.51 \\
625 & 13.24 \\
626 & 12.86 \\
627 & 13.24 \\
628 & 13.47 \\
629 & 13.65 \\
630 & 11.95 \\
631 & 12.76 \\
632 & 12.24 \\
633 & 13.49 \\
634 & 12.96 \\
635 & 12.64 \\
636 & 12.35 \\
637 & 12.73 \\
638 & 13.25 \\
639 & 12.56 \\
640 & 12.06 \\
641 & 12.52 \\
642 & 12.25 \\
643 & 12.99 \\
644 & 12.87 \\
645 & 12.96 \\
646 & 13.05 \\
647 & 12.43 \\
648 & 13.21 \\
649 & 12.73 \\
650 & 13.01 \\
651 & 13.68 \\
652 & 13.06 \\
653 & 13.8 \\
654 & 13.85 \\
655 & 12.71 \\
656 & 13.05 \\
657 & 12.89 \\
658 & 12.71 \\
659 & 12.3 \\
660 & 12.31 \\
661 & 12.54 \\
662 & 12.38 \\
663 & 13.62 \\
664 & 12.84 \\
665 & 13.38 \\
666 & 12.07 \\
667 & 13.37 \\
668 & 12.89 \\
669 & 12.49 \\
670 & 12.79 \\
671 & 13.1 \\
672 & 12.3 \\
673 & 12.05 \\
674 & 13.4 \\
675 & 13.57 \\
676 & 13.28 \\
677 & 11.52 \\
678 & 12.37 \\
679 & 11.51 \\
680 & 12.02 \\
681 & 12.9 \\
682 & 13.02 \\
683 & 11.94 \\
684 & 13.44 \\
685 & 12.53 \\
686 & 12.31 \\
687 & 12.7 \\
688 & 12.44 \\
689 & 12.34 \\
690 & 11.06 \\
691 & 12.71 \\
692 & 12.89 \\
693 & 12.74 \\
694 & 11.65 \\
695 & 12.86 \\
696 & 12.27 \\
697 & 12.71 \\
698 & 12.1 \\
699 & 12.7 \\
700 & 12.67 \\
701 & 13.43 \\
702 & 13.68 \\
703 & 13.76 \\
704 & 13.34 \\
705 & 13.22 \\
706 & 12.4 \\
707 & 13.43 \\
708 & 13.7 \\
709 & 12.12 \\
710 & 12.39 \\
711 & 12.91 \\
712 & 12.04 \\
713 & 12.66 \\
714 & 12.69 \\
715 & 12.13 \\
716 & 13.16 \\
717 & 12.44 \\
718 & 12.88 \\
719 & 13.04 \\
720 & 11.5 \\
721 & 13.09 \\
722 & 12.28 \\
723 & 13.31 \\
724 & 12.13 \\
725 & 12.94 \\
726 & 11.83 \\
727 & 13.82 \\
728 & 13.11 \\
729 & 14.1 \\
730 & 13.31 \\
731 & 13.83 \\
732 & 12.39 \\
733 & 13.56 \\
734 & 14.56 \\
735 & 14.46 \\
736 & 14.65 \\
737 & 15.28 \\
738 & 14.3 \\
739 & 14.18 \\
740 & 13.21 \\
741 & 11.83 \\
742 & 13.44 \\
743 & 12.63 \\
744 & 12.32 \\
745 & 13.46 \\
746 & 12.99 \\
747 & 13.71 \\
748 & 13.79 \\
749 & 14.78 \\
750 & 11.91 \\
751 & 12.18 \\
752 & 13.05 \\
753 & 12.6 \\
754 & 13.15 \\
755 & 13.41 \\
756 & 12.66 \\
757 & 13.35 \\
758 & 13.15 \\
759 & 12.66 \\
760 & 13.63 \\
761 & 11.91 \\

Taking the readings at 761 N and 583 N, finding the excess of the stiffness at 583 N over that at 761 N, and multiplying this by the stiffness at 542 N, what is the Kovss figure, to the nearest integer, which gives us 48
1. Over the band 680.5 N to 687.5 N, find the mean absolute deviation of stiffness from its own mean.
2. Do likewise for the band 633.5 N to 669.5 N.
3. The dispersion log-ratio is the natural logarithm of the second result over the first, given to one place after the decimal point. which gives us 0.0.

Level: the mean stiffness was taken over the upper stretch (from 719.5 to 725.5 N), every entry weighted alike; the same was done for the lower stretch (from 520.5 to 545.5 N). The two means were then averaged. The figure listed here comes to 13.6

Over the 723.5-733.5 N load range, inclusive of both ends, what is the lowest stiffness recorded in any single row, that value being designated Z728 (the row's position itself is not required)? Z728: 11.83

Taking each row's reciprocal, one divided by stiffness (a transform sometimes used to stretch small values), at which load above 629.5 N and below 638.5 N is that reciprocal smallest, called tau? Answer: 633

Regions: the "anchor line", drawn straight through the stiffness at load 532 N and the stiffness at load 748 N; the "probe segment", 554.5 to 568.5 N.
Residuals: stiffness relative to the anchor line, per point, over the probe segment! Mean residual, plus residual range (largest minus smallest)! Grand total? 1.72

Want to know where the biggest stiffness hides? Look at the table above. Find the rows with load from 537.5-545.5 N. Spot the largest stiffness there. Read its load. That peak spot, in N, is 538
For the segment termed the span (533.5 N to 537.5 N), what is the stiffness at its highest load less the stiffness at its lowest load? -0.1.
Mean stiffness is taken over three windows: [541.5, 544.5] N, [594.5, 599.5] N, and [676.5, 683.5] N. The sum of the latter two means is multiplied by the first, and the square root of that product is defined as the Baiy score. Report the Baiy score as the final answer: 19.4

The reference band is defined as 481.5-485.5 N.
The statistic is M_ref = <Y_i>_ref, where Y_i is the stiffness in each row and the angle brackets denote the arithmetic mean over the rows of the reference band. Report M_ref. 13.7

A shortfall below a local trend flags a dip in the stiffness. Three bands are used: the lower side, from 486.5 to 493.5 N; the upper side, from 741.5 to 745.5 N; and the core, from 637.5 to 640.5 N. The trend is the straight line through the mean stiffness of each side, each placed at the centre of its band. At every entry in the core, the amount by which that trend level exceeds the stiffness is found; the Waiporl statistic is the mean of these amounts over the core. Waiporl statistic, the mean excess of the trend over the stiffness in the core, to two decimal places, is 0.86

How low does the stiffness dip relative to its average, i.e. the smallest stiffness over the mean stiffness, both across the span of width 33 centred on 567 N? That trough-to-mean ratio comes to 0.89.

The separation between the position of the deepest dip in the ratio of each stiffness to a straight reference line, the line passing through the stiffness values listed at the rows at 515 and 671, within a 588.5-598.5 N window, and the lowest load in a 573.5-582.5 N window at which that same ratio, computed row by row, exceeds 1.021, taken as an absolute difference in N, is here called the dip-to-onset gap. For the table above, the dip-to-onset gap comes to 23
